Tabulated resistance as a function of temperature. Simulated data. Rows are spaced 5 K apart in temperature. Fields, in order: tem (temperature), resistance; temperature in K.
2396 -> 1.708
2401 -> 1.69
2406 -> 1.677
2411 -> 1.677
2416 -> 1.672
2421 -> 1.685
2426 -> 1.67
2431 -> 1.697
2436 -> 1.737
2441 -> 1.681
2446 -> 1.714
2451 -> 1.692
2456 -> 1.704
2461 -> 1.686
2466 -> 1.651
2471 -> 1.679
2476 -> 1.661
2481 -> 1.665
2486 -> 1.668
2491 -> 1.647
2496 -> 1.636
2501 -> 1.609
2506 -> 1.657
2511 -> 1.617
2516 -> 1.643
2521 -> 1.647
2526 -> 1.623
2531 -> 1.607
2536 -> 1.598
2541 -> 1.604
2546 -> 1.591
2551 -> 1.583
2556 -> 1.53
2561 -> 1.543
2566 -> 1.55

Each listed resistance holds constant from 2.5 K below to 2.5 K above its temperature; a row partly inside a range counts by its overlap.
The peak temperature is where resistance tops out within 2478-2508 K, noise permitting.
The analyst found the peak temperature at 2486 K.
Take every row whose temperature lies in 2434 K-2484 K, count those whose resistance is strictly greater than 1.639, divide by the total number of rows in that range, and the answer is 1.00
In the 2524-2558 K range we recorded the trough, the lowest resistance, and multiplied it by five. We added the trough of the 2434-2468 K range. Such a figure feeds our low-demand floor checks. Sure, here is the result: 9.30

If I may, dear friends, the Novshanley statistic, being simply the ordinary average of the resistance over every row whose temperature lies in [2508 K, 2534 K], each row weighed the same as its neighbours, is 1.63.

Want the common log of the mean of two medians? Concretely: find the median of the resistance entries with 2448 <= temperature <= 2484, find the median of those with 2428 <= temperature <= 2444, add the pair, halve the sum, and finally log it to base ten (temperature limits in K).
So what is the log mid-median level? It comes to 0.227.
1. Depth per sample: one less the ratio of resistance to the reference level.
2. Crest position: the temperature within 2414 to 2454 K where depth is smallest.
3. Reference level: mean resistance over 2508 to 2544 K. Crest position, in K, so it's 2436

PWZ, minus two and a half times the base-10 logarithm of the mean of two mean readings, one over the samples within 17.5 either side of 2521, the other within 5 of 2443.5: -0.552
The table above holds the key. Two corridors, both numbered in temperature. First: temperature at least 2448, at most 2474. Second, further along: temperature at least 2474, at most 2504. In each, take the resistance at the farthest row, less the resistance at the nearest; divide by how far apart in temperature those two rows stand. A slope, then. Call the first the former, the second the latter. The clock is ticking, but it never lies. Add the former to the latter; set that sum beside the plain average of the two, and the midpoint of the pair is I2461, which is -0.0020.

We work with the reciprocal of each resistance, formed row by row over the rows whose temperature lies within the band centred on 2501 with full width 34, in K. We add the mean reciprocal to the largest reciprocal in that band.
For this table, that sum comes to 1.23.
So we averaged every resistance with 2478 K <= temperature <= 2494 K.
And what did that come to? 1.66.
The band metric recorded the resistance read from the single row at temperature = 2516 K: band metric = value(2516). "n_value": 1.643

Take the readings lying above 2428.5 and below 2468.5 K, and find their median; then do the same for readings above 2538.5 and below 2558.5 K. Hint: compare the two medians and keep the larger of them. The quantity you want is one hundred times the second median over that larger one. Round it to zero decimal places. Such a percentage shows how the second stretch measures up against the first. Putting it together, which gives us 94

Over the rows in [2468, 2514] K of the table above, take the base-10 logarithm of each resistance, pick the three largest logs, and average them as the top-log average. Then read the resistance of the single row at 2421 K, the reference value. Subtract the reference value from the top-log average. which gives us -1.46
